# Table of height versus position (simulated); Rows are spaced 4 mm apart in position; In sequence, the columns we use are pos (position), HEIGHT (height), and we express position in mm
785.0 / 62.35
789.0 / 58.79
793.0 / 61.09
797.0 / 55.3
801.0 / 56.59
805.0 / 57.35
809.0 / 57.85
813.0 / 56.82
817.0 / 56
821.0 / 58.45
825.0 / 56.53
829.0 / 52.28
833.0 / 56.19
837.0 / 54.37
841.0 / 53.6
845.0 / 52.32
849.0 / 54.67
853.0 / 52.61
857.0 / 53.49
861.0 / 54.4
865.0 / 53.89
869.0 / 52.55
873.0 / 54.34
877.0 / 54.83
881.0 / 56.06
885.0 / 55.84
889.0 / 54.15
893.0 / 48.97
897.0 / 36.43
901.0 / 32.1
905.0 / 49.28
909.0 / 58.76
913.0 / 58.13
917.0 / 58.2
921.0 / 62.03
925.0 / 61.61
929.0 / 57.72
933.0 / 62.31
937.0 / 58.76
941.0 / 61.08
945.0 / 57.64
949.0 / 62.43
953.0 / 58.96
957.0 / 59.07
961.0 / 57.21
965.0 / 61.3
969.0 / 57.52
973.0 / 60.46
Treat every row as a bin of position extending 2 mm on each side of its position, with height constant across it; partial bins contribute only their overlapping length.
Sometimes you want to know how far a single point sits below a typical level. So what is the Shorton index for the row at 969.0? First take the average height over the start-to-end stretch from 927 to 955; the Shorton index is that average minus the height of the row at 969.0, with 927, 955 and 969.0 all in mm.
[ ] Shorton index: 2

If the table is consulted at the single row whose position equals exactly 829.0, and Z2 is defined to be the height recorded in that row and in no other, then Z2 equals 52.28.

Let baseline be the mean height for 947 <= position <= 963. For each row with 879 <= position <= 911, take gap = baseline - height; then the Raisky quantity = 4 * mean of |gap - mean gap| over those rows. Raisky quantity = 29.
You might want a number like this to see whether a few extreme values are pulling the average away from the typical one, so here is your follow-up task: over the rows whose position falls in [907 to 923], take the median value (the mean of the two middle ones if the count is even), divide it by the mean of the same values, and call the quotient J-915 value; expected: 0.99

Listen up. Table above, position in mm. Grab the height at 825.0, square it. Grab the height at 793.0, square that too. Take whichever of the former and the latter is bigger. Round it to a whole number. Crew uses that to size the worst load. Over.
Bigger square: 3732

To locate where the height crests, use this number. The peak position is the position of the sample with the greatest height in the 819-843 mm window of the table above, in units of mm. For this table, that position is 821.0 mm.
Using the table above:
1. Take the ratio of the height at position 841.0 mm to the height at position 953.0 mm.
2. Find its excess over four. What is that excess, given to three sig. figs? -3.09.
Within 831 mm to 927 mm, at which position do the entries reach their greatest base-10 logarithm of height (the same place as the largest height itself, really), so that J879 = 921.0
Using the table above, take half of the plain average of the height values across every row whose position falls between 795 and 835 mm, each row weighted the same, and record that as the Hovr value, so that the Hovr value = 28.2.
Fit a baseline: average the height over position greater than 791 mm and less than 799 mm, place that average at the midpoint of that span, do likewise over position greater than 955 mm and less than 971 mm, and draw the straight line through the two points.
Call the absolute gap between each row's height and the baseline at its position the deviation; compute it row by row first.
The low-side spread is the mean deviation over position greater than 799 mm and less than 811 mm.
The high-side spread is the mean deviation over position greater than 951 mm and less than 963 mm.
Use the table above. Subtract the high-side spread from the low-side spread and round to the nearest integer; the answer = 0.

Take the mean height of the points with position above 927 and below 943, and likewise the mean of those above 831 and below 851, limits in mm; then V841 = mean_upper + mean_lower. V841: 114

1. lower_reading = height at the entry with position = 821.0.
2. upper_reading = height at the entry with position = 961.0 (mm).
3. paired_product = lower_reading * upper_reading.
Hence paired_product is 3344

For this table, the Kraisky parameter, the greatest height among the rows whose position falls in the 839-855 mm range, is 54.67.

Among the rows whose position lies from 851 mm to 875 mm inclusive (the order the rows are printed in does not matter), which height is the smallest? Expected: 52.55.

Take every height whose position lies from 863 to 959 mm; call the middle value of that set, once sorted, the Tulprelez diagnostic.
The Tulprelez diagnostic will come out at 57.7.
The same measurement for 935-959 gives 59.0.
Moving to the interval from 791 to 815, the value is 57.1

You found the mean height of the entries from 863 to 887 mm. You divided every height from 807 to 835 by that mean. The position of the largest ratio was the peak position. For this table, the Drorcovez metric 821.0 mm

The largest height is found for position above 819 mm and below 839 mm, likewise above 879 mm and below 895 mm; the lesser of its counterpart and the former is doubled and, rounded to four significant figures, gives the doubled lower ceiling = 112.1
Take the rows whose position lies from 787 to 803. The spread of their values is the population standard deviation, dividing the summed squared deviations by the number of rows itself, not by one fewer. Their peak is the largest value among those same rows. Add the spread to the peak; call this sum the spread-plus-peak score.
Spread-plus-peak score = 63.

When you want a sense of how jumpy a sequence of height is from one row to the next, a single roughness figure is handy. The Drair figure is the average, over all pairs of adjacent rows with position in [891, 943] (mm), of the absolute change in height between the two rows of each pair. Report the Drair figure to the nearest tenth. 5.2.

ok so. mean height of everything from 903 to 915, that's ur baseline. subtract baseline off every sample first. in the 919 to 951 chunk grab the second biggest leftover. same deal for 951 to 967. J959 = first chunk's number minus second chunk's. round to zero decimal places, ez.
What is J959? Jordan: 3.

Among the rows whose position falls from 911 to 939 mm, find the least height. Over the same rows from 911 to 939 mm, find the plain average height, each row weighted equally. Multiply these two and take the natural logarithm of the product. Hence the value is 8.15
